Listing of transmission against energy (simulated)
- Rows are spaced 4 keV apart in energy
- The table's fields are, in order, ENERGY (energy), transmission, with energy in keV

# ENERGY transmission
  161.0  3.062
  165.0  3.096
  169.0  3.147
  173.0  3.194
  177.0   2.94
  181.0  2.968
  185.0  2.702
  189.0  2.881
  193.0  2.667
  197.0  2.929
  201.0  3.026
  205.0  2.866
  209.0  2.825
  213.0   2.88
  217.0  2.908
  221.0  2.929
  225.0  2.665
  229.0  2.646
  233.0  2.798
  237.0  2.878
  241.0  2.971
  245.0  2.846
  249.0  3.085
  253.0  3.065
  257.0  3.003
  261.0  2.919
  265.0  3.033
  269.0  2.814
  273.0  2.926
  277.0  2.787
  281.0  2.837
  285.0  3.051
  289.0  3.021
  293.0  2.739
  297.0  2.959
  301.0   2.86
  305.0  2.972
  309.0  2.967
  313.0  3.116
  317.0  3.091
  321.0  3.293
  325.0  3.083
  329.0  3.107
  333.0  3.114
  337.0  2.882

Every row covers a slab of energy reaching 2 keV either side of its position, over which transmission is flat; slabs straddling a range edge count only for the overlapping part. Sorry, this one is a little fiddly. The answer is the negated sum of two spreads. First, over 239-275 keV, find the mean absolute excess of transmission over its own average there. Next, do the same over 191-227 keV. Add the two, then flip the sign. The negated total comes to -0.167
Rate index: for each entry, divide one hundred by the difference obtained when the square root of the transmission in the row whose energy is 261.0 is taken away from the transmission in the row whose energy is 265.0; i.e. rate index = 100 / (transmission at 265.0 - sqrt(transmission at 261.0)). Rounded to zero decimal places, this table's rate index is 76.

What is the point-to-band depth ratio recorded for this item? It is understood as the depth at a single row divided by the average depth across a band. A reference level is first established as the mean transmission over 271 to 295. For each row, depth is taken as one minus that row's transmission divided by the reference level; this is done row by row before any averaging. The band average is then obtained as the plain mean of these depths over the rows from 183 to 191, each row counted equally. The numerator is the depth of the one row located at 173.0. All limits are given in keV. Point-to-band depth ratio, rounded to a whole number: -3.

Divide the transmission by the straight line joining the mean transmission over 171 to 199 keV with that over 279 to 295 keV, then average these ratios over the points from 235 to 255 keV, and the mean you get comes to 1.02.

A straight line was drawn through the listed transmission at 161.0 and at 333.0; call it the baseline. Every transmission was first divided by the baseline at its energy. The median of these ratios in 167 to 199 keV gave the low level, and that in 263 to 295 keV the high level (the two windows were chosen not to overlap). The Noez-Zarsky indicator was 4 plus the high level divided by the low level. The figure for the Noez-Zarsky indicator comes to 4.97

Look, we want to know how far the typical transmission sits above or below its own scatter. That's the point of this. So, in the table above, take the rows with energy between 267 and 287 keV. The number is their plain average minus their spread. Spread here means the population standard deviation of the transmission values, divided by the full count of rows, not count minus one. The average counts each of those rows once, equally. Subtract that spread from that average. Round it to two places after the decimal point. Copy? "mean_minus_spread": 2.79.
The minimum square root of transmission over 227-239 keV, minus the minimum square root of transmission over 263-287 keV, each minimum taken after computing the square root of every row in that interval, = -0.043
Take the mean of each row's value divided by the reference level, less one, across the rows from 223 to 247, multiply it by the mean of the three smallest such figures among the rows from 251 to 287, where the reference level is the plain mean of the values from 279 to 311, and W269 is 0.0017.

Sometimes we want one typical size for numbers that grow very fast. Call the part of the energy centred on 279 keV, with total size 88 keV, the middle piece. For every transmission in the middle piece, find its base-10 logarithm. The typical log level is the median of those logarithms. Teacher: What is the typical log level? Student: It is 0.473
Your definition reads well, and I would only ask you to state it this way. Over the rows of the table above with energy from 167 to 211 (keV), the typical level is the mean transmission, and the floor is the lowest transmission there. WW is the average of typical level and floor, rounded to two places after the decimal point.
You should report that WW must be 2.79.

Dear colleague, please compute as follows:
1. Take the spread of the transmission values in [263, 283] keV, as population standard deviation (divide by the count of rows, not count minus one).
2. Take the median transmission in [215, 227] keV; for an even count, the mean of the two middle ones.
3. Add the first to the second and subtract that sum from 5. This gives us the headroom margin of 2.00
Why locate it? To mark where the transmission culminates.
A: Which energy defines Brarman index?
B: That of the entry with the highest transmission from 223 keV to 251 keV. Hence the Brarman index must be 249.0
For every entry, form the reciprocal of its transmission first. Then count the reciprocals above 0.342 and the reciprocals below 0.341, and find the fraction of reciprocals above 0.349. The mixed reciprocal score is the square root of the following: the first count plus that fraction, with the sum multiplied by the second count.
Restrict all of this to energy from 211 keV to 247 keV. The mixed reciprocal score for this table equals 2.7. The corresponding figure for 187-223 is 2.5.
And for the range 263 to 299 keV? 4.2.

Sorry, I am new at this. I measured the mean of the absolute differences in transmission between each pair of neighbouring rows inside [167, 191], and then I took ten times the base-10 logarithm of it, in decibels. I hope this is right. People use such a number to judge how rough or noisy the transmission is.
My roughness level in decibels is -8.1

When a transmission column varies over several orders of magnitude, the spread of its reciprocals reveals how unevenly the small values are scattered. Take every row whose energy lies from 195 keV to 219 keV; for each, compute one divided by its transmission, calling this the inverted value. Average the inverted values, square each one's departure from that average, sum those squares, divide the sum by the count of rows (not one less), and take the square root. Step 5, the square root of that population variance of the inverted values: 0.0073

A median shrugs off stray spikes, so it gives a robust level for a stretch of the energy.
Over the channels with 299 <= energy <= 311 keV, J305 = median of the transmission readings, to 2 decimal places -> 2.97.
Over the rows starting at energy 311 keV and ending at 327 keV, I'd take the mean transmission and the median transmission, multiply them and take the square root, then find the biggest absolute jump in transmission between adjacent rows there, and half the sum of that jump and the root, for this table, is 1.67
